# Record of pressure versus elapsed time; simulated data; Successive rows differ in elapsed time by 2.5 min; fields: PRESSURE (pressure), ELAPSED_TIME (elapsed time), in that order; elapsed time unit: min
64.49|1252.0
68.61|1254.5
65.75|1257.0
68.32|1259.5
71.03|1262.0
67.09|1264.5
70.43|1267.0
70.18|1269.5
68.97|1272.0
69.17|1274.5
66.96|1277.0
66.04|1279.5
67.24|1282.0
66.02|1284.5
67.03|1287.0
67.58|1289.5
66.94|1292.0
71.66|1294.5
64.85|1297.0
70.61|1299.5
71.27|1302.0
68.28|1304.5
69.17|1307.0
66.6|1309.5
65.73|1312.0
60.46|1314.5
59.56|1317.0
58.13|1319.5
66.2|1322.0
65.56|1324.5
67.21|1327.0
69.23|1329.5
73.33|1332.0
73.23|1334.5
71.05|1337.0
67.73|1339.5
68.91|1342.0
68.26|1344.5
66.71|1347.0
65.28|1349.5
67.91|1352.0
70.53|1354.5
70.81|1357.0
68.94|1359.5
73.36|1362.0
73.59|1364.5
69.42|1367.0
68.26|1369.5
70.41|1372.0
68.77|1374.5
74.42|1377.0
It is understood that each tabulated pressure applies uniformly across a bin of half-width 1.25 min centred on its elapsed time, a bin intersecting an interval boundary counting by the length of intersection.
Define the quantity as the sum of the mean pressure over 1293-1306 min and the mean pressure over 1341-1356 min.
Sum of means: 137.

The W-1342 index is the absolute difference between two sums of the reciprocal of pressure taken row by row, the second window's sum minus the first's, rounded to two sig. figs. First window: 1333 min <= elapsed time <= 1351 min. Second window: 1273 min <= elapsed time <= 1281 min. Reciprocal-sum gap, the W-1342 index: 0.057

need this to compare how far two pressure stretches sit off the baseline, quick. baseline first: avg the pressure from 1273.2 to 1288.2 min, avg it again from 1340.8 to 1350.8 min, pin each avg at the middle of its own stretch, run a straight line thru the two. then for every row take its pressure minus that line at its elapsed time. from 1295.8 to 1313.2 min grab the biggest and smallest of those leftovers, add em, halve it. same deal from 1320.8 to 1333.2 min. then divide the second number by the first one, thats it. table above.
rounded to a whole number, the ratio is 2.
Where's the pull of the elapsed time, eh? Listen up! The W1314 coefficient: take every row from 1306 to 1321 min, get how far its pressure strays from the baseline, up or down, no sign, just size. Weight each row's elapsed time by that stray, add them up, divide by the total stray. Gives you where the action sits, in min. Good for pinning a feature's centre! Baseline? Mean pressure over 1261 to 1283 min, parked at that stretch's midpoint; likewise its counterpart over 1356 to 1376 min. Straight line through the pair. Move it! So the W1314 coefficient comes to 1316.1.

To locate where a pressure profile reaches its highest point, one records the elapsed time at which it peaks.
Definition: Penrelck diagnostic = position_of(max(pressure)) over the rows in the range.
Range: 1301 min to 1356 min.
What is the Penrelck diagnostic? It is 1332.0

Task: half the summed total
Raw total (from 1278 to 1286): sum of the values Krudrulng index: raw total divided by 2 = 100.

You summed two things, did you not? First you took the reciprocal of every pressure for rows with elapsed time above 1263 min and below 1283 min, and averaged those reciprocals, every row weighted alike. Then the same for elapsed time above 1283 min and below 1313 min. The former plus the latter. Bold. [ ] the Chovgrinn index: 0.0294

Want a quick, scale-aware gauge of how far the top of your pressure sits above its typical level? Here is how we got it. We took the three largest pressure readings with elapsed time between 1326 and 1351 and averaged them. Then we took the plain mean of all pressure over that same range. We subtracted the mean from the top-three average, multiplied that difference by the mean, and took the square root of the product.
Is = 15.4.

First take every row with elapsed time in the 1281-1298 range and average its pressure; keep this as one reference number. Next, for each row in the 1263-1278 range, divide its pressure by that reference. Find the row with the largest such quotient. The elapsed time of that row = 1267.0 min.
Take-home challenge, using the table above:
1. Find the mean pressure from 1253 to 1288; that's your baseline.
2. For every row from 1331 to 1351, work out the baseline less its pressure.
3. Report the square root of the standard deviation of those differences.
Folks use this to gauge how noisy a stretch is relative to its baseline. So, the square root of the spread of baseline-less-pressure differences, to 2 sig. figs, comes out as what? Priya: 1.7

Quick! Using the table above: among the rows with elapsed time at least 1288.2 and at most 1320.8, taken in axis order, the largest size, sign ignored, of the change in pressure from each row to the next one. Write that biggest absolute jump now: 7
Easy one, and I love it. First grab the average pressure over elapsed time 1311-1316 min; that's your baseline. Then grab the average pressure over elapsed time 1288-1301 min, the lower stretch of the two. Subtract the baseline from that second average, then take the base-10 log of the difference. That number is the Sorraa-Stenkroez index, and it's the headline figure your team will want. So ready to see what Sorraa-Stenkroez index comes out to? 0.7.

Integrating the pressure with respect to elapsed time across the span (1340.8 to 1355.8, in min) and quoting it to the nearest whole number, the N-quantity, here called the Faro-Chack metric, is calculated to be 1019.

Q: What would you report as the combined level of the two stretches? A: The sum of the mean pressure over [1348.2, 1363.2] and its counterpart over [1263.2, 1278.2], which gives 138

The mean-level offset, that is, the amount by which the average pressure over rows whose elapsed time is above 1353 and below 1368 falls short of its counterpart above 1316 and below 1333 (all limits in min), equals -5.5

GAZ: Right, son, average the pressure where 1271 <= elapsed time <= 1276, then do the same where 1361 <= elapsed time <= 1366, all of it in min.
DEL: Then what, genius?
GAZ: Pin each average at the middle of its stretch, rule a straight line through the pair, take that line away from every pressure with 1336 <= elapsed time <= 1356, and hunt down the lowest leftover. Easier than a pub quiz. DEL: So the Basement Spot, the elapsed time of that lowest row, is 1349.5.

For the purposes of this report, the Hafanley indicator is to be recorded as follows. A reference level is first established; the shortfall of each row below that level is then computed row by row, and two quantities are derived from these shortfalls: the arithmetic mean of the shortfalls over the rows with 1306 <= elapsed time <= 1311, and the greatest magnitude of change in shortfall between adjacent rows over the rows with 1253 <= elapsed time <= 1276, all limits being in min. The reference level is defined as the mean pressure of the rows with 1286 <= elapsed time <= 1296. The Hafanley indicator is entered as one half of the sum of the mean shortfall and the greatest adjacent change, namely 2.2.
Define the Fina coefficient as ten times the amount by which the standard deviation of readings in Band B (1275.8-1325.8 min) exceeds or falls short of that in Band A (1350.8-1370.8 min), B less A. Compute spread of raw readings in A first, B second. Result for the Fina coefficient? 14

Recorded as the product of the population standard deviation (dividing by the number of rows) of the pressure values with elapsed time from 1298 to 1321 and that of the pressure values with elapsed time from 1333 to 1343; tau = 10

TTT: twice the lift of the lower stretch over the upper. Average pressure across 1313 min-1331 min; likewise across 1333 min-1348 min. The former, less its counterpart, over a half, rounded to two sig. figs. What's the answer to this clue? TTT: -11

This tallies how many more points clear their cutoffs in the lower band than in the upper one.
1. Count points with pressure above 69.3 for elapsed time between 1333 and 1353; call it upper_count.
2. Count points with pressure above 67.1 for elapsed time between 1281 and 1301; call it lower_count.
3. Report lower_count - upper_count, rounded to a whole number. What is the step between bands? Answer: 2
